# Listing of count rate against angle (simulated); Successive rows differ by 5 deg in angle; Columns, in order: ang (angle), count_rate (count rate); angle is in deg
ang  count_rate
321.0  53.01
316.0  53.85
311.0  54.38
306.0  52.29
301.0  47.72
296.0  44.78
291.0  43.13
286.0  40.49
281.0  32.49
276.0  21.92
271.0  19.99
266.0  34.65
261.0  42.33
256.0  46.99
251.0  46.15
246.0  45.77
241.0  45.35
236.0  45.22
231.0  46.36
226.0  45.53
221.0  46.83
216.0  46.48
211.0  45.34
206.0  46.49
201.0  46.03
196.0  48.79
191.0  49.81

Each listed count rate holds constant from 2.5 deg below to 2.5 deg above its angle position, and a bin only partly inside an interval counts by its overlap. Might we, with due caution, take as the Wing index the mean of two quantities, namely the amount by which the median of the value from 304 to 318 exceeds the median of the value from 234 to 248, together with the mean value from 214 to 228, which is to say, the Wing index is 27.4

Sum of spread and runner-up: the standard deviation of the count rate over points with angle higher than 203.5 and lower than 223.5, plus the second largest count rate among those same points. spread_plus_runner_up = 47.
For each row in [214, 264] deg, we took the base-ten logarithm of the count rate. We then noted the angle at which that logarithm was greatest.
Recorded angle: 256.0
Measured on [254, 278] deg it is 256.0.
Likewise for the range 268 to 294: 291.0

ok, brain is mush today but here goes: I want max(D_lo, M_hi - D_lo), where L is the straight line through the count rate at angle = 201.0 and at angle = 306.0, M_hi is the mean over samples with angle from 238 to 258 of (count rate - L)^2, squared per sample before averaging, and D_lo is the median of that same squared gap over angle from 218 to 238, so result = 5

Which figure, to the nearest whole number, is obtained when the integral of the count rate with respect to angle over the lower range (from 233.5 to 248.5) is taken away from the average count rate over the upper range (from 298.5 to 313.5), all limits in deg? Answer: -630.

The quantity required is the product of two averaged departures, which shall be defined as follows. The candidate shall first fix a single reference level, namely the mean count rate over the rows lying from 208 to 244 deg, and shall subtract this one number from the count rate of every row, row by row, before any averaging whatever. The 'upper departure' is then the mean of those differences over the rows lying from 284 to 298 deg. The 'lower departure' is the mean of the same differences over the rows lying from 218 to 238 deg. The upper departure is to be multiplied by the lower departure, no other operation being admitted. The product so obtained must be 0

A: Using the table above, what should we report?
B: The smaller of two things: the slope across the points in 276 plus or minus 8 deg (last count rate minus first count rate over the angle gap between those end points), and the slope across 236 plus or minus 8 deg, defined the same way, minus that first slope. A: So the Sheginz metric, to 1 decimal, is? -1.4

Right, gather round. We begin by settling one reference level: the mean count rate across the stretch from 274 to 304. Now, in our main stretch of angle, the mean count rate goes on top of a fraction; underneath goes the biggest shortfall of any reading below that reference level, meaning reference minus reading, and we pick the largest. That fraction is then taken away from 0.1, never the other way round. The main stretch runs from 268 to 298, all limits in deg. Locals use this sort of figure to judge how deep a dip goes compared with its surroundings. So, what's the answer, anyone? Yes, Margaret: -2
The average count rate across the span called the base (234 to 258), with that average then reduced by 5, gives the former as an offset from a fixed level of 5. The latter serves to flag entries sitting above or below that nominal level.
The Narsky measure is 41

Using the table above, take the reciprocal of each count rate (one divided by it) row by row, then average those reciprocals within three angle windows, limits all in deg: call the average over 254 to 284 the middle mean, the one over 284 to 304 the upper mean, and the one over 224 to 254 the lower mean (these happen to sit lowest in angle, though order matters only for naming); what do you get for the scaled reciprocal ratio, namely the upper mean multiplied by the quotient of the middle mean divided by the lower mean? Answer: 0.035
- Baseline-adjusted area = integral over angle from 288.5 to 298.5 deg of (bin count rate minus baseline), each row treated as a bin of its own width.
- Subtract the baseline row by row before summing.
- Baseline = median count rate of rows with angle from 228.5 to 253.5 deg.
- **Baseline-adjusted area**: -18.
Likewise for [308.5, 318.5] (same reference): 83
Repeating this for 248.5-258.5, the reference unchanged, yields 8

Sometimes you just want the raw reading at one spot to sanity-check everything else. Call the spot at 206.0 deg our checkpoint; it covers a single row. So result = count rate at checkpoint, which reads 46.49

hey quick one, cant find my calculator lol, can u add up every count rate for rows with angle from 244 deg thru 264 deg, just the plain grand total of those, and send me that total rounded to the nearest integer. 181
